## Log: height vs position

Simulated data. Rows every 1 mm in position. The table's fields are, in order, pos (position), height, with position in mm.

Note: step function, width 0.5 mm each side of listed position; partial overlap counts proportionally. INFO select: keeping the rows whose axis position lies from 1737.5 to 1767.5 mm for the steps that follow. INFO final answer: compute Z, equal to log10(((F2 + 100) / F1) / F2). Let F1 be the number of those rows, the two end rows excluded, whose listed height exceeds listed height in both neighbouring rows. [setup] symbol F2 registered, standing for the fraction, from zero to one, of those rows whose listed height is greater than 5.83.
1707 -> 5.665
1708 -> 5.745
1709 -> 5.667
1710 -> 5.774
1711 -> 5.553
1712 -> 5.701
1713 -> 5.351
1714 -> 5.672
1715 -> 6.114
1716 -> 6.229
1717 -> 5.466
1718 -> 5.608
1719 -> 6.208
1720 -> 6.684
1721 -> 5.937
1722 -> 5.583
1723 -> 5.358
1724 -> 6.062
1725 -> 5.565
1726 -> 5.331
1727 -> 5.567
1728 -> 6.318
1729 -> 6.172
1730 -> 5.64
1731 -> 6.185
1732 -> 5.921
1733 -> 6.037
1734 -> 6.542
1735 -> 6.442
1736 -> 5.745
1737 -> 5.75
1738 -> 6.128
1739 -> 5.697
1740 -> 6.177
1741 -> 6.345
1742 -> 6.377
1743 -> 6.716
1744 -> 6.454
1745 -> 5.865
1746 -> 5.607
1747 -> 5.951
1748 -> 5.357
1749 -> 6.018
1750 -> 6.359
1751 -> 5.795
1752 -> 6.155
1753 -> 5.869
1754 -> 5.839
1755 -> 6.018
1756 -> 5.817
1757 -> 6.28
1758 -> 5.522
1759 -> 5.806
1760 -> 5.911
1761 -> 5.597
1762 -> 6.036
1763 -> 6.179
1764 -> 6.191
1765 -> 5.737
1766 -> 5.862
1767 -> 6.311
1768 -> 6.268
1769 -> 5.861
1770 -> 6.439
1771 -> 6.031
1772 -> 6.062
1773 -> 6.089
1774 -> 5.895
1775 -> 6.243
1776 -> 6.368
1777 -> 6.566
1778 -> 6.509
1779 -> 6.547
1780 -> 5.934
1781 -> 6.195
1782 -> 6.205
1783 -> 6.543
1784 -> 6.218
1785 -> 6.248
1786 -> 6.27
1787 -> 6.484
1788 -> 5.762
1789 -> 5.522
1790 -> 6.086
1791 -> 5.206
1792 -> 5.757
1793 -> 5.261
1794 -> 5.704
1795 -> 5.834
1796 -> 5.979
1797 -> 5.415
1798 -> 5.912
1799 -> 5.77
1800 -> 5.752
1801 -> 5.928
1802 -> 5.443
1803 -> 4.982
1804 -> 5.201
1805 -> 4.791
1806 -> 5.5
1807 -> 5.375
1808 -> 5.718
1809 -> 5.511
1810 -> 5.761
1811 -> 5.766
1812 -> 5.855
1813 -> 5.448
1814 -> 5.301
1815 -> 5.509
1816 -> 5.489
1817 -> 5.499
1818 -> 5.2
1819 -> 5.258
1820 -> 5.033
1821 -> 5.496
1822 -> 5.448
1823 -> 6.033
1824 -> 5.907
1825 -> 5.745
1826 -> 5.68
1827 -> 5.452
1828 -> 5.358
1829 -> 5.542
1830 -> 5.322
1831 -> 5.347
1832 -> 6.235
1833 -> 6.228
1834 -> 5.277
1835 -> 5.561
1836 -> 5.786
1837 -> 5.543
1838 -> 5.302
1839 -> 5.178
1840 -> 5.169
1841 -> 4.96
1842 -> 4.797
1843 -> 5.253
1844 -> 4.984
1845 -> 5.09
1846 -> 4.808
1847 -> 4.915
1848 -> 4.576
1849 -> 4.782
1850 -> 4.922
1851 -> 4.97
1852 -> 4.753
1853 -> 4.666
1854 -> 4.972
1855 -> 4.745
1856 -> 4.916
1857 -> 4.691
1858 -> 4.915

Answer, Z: 1.25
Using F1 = 8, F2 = 0.70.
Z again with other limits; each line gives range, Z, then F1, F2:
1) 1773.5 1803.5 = 1.25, 9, 0.63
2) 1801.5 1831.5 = 2.00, 10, 0.10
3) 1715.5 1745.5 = 1.36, 7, 0.63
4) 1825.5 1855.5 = 2.27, 8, 0.07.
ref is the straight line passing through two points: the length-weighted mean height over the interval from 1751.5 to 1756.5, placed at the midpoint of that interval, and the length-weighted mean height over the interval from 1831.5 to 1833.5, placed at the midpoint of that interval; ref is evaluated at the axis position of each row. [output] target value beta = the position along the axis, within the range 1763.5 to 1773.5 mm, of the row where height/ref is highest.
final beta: 1770 mm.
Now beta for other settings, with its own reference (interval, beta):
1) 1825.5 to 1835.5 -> 1832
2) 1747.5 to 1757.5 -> 1750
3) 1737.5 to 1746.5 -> 1743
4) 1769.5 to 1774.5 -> 1770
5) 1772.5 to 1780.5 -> 1777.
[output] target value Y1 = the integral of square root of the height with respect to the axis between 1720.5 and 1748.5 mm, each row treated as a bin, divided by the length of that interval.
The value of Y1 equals 2.44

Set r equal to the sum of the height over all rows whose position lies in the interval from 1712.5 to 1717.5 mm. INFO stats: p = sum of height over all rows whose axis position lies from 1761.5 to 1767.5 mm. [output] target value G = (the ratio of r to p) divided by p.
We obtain 0.022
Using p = 36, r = 28.8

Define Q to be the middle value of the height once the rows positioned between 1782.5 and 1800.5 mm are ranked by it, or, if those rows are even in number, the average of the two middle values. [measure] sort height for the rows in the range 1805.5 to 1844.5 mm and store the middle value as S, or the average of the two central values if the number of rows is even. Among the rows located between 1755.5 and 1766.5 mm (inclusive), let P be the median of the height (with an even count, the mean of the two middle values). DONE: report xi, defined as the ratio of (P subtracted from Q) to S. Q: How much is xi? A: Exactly -0.011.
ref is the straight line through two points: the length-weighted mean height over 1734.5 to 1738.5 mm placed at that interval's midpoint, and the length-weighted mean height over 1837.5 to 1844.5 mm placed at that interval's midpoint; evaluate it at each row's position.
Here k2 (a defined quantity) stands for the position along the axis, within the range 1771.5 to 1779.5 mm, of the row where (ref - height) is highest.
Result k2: 1774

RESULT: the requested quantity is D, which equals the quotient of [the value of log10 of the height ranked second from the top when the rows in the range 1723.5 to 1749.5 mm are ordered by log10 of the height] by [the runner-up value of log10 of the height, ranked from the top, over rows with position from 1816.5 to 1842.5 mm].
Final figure 1.03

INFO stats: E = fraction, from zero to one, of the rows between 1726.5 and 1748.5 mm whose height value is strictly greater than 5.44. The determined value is 0.95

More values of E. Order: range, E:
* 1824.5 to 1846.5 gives 0.41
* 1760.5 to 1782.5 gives 1.00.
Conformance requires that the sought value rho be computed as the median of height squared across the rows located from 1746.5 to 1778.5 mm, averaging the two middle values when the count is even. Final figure 36.3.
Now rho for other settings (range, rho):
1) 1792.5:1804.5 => 32.8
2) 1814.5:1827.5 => 30.2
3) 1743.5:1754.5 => 34.4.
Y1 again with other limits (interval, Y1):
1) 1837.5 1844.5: 2.26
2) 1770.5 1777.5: 2.49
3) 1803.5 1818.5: 2.34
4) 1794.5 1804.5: 2.37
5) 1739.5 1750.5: 2.47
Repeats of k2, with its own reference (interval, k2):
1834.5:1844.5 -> 1842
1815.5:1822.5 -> 1820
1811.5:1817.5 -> 1814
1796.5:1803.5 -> 1803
